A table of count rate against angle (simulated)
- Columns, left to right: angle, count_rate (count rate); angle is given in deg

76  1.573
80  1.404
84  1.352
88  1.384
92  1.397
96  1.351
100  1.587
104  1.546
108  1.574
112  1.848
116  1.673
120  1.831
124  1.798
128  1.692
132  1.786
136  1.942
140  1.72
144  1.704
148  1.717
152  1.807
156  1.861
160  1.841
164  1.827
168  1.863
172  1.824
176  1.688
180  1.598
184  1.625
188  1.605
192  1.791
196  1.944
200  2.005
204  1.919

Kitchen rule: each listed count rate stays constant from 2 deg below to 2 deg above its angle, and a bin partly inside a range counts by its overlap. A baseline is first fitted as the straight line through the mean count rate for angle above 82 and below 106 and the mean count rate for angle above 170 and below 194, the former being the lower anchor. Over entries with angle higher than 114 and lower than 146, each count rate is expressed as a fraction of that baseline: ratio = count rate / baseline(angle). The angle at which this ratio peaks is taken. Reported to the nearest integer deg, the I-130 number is 136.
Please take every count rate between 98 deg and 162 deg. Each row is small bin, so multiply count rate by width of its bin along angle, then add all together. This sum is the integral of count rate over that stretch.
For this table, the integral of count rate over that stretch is 112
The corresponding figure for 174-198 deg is 41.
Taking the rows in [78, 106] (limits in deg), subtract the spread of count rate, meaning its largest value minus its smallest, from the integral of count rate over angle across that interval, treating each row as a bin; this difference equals 39.8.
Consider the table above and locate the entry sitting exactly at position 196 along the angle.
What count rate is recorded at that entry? 1.944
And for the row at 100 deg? 1.587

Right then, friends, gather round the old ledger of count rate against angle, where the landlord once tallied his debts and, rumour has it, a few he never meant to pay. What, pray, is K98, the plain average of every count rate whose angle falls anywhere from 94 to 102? 1.47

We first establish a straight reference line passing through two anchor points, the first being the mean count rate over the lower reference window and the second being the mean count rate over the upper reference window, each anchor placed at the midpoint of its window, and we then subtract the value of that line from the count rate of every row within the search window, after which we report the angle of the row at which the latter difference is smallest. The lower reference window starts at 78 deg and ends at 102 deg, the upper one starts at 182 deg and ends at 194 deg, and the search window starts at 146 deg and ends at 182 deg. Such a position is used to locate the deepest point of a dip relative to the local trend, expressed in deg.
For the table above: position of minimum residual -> 180 deg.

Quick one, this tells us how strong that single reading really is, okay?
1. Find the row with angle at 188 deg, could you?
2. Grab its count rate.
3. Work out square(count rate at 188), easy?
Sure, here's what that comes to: 2.6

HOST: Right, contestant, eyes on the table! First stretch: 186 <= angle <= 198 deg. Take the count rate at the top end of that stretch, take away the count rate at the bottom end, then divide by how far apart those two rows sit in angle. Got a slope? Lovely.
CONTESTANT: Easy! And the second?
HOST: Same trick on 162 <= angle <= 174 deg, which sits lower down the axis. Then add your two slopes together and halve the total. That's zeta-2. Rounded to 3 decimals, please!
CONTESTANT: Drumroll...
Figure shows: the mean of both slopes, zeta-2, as 0.021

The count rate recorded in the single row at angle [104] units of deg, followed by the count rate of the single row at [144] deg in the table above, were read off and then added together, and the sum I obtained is 3.25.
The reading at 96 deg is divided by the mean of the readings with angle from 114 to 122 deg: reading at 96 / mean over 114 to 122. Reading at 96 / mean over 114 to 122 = 0.77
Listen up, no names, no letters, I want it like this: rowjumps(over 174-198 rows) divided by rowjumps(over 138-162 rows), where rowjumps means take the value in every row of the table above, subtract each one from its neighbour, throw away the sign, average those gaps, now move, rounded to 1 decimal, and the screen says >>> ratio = 2.5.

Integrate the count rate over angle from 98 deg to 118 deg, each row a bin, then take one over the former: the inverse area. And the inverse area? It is 0.0304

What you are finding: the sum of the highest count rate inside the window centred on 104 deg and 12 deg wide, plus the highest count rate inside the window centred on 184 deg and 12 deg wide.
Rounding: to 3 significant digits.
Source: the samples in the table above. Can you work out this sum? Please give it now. 3.21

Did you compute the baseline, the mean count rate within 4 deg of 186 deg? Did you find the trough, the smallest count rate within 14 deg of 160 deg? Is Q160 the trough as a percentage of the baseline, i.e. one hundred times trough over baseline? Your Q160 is 106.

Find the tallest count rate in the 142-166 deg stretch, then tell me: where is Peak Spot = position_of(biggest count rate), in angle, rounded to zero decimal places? 156 deg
